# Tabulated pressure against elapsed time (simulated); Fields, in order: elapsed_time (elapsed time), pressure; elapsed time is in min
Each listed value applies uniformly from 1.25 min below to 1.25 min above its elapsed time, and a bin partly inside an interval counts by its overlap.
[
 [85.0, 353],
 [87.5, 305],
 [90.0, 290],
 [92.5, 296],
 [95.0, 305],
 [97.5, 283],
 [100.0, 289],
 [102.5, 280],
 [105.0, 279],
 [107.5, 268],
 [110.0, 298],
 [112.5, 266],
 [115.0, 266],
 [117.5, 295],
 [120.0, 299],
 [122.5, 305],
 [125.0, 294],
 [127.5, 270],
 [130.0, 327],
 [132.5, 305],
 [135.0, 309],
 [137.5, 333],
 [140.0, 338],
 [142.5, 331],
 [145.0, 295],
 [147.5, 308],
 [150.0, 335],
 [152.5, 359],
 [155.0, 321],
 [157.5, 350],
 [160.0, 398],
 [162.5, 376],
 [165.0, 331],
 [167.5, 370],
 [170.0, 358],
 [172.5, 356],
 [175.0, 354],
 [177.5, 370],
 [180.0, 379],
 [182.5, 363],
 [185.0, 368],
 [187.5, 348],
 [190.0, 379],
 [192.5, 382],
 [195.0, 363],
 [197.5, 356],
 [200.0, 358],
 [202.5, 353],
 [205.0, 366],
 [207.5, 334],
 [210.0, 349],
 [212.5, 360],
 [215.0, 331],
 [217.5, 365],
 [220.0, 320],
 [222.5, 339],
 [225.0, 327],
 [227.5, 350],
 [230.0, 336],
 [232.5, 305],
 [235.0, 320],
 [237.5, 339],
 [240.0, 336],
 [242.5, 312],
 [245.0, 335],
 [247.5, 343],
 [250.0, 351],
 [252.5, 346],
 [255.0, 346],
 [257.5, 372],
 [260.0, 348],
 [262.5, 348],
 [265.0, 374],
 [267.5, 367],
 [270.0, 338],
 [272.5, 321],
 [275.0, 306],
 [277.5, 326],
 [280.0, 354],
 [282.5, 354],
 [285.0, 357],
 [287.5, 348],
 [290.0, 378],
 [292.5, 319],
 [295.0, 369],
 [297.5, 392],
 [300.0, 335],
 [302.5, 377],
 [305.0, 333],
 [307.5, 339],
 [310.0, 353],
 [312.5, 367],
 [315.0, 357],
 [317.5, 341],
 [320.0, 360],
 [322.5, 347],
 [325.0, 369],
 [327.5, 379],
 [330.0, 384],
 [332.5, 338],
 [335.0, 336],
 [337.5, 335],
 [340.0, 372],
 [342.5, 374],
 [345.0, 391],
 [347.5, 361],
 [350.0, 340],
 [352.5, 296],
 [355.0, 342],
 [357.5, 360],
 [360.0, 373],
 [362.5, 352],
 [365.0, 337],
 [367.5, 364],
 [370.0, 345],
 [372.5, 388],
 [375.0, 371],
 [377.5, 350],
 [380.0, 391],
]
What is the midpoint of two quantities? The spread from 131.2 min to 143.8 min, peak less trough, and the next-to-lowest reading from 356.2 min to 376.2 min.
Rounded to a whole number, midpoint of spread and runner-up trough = 189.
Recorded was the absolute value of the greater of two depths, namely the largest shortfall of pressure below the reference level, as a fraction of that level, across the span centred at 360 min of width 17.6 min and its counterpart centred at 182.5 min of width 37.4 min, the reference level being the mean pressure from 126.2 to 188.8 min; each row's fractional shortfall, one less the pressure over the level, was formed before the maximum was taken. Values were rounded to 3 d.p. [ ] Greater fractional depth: 0.135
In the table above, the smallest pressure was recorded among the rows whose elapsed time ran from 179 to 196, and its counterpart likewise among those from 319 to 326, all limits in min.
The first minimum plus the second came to 695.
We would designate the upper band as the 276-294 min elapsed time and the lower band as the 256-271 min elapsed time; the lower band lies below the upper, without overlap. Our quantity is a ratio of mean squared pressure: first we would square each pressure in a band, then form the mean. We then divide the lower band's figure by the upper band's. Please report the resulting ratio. 1.06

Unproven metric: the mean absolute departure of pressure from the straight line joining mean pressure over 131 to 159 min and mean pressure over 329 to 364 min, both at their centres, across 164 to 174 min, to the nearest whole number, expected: 25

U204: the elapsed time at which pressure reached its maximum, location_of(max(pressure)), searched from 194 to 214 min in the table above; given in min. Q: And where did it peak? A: 205.0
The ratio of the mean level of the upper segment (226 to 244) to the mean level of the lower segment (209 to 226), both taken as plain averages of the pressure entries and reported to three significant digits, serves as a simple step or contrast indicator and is 0.961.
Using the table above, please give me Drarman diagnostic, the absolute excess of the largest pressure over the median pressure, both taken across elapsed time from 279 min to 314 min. 38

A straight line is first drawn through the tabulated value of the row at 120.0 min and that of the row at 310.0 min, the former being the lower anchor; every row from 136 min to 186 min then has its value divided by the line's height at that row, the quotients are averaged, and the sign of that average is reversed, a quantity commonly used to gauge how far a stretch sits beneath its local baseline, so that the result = -1.12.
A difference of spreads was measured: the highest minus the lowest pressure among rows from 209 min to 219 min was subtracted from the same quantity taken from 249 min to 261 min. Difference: -8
